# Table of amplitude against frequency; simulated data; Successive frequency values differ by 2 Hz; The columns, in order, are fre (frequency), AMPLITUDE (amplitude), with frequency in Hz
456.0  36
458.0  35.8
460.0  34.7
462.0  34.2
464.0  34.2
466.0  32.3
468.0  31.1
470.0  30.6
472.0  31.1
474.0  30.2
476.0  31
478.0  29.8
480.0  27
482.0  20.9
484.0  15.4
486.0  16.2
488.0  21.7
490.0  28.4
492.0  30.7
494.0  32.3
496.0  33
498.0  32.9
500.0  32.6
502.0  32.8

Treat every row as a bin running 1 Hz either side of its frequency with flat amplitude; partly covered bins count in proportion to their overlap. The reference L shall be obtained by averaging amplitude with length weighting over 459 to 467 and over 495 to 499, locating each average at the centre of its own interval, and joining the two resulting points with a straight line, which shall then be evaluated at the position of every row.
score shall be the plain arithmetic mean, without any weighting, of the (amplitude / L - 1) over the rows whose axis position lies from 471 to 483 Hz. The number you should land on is -0.15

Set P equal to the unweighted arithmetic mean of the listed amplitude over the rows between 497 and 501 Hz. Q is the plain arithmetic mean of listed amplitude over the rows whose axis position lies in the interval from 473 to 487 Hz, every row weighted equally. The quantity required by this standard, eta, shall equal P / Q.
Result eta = 1.34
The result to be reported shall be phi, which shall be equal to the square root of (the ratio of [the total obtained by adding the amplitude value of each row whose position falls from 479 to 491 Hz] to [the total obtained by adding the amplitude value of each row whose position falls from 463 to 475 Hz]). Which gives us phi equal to 0.83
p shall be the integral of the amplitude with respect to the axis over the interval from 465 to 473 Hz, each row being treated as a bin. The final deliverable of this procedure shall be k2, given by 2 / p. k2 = 0.0080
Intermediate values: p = 250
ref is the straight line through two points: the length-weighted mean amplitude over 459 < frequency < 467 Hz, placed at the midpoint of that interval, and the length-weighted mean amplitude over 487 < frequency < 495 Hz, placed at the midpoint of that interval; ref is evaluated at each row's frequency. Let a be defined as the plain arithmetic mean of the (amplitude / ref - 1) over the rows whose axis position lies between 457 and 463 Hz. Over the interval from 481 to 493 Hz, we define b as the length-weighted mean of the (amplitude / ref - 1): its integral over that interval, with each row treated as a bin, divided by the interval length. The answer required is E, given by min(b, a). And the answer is -0.232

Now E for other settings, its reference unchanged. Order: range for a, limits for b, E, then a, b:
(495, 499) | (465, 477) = -0.037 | 0.22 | -0.037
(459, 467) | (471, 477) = -0.028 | 0.00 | -0.028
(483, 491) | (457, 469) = -0.295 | -0.29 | -0.004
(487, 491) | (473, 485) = -0.165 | -0.13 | -0.165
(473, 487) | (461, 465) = -0.205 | -0.21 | 0.010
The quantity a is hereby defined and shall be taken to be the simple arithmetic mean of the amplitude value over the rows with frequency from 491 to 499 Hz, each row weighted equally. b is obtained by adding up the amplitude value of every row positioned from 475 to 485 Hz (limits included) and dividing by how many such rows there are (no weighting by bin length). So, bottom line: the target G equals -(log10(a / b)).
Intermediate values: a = 32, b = 25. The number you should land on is -0.11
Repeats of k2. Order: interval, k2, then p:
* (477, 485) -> 0.0107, 186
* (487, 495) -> 0.0088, 226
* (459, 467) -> 0.0074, 271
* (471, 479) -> 0.0082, 244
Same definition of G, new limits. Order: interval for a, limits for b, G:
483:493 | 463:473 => 0.15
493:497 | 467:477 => -0.03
